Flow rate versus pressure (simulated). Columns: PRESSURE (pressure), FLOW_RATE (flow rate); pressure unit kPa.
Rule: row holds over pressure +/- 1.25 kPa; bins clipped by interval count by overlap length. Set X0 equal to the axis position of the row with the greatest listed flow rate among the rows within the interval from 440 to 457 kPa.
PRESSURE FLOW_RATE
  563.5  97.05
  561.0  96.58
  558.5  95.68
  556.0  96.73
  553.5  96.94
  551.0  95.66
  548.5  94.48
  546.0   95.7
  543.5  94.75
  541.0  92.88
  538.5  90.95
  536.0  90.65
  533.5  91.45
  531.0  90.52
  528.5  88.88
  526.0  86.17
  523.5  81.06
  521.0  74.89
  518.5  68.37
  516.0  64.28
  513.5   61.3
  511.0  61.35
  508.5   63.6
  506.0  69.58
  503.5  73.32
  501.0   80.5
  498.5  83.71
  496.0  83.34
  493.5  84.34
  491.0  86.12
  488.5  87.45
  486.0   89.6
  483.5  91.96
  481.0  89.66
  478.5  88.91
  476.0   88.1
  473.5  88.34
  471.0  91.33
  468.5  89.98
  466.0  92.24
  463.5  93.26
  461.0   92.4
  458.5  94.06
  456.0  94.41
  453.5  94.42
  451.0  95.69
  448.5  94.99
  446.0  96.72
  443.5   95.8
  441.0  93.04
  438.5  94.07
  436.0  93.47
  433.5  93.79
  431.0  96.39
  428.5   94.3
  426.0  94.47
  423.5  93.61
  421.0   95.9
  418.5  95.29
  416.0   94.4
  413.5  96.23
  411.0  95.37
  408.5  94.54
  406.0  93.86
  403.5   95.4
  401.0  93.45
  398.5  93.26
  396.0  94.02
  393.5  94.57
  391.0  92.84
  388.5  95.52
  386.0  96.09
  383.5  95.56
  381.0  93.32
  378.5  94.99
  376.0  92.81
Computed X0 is 446.0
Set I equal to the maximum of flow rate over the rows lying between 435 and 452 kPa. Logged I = 96.72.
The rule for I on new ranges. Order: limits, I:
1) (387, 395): 95.52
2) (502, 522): 74.89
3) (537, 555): 96.94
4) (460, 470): 93.26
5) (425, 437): 96.39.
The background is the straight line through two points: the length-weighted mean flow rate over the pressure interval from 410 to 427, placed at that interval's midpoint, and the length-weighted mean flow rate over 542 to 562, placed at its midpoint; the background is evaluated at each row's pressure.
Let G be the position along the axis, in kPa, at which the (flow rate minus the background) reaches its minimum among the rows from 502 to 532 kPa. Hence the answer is 513.5 kPa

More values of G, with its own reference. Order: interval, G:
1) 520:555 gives 521.0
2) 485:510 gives 508.5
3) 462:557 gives 513.5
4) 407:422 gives 416.0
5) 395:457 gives 441.0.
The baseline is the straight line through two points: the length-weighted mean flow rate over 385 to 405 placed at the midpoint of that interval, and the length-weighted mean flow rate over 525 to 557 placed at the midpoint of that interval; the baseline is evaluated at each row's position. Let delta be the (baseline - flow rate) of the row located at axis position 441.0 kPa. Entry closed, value 0.8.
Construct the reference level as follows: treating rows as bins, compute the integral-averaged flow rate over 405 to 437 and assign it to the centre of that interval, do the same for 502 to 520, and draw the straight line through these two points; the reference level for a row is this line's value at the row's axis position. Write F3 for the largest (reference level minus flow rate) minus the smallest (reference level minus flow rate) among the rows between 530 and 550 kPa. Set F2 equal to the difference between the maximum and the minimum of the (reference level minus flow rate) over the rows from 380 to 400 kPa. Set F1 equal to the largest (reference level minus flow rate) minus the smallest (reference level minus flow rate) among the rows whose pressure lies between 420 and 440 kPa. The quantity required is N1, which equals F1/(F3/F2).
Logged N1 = 2.9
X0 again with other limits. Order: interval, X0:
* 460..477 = 463.5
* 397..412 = 403.5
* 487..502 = 488.5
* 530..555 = 553.5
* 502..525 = 523.5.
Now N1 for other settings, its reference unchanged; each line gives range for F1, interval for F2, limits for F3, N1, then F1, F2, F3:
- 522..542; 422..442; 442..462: 30.1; 17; 5.2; 3.0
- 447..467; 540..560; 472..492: 3.8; 3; 8.6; 6.8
